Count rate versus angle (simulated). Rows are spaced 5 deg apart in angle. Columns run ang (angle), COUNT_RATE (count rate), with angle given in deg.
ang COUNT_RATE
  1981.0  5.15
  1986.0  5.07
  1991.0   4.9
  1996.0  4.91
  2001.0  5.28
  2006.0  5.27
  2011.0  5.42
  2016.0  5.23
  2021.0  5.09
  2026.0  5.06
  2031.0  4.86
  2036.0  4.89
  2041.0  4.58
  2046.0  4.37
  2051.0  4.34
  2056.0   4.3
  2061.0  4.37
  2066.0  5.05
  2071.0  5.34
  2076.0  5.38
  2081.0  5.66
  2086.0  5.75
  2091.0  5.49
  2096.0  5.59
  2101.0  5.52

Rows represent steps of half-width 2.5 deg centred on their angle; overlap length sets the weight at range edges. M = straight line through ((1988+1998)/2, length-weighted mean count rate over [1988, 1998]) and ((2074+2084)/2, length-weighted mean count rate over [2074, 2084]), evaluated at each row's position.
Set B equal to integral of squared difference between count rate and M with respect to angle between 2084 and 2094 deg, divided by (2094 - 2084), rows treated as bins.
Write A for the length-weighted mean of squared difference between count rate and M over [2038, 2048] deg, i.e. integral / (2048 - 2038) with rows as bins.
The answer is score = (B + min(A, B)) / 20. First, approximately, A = 0.63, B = 0.02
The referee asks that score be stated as 0.002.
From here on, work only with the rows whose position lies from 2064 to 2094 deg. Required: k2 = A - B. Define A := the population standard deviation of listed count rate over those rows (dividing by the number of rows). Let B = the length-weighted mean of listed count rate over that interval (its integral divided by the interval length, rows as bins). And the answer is -5.23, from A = 0.23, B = 5.45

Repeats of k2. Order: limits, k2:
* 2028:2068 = -4.32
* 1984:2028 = -4.97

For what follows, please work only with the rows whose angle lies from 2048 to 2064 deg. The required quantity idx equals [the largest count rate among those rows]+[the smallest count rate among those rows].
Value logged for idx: 8.7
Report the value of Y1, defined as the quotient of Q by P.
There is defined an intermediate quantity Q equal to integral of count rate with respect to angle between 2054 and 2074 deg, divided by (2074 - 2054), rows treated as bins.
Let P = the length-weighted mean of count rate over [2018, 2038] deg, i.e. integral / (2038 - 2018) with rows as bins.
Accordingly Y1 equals 0.96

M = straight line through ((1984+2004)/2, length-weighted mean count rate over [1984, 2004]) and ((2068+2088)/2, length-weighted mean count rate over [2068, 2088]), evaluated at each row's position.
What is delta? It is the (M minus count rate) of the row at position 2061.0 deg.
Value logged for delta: 1.05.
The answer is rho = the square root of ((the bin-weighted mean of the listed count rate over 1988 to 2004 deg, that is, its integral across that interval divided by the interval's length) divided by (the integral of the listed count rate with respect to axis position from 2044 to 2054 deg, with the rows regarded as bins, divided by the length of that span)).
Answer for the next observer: 1.076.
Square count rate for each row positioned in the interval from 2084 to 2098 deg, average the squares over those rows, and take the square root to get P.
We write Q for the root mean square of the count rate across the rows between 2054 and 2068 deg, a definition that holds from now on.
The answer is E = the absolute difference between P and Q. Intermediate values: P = 5.61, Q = 4.6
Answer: 1.0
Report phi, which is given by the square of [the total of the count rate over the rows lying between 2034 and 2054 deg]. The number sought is 331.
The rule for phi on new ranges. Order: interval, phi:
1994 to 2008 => 239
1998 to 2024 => 691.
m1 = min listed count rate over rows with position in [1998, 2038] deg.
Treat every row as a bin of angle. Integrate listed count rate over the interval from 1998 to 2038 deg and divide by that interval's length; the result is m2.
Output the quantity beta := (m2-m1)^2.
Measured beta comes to 0.077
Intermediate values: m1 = 4.86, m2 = 5.14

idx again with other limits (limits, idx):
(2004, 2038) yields 10.3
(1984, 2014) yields 10.3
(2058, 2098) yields 10.1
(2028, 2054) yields 9.2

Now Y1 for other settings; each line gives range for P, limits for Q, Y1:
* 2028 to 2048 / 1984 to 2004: 1.08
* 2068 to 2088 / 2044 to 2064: 0.79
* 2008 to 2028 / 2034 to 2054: 0.87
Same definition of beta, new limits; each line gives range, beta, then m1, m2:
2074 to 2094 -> 0.038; 5.38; 5.58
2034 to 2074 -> 0.130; 4.3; 4.66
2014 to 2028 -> 0.004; 5.06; 5.13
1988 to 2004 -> 0.019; 4.9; 5.04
